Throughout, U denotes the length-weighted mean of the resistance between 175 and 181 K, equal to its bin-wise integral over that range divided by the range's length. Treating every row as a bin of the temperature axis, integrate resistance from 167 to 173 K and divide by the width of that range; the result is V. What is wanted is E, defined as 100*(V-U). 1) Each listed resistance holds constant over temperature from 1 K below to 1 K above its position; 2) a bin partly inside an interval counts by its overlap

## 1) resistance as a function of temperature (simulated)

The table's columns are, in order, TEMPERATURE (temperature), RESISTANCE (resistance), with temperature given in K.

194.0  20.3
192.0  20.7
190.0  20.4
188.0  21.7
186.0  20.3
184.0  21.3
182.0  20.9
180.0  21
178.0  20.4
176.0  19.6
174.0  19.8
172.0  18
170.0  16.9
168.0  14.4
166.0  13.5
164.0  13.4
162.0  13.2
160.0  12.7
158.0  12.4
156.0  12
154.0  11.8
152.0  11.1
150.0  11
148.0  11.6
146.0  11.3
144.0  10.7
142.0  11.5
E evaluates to -390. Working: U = 20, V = 16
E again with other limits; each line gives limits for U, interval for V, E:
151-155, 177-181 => 925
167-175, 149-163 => -525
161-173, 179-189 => 614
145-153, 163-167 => 220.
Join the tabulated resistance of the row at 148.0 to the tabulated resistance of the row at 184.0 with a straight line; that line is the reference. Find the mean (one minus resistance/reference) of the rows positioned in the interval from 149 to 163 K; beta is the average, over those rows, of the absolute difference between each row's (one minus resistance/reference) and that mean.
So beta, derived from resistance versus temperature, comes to 0.0137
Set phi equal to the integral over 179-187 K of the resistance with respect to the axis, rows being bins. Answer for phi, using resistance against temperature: 167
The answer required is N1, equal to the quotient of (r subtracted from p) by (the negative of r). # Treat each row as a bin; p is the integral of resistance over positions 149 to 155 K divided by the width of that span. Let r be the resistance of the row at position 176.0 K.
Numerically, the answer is 0.42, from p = 11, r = 19.6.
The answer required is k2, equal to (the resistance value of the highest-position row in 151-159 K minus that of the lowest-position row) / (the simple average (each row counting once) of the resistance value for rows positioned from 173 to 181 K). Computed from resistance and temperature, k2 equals 0.064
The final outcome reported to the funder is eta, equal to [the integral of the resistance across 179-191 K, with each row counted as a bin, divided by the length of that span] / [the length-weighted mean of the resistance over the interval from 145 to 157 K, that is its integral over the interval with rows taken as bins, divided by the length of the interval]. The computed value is 1.8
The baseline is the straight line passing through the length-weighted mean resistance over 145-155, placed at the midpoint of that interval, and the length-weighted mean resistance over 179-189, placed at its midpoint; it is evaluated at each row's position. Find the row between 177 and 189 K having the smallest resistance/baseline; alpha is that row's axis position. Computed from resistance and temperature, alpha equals 186.0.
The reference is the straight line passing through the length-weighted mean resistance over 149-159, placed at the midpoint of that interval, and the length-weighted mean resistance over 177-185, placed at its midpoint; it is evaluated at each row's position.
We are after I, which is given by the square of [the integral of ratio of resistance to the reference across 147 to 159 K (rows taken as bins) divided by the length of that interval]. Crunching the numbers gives 1.08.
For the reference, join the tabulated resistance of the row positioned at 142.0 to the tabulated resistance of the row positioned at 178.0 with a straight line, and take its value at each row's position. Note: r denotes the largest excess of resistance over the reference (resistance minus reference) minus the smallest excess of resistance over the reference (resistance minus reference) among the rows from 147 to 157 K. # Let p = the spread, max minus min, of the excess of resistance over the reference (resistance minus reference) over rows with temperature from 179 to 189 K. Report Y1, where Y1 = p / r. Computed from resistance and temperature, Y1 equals 1.4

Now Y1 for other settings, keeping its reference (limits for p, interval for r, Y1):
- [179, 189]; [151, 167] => 1.7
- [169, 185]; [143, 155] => 1.1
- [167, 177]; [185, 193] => 2.0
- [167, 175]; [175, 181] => 9.5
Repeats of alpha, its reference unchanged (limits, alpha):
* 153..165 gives 164.0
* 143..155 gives 152.0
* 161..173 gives 166.0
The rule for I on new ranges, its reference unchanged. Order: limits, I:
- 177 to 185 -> 1.00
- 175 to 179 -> 1.05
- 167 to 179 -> 1.00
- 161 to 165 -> 0.81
